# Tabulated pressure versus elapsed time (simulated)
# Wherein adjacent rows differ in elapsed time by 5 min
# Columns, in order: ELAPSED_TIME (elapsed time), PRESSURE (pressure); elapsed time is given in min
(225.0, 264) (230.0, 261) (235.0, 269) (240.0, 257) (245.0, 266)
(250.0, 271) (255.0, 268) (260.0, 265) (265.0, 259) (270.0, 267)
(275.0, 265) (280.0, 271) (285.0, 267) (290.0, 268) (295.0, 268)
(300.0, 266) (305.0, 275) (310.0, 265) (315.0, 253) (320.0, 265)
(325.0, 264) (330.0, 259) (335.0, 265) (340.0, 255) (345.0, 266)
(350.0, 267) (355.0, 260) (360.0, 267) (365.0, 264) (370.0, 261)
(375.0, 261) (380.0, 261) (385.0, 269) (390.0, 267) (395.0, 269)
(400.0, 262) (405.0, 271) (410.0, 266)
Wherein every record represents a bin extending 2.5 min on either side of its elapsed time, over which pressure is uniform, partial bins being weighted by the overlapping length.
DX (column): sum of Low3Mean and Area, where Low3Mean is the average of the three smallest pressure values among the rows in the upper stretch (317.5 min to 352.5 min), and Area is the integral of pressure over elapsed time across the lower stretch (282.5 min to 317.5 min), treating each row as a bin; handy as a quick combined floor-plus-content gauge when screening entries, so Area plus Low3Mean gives 9569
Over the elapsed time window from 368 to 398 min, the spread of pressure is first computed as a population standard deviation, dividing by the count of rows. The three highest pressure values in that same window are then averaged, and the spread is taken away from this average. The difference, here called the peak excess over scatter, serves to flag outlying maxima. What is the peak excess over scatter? 265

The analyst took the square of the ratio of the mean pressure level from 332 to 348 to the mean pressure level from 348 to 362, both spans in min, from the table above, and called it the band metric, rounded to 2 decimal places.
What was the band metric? 0.98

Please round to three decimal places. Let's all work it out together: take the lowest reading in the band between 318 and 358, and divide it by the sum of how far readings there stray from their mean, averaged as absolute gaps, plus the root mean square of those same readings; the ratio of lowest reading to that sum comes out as 0.958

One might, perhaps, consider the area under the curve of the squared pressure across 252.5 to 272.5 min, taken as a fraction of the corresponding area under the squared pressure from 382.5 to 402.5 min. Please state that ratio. 0.99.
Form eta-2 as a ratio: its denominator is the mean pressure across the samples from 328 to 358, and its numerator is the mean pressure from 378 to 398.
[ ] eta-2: 1.02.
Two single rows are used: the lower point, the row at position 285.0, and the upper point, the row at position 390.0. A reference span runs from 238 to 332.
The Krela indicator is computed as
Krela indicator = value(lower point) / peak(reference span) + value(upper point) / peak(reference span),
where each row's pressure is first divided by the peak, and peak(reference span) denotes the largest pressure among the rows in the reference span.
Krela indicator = 1.94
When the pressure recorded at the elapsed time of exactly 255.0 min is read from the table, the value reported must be 268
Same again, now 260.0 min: 265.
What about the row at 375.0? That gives 261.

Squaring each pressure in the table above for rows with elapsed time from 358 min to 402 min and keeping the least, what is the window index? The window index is 68121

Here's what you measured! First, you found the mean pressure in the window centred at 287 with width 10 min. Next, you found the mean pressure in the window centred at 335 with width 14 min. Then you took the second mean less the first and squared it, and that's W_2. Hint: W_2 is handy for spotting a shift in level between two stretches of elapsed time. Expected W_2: 61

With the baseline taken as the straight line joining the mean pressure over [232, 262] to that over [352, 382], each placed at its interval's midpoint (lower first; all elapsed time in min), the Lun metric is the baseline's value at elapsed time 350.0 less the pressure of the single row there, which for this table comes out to -4.1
